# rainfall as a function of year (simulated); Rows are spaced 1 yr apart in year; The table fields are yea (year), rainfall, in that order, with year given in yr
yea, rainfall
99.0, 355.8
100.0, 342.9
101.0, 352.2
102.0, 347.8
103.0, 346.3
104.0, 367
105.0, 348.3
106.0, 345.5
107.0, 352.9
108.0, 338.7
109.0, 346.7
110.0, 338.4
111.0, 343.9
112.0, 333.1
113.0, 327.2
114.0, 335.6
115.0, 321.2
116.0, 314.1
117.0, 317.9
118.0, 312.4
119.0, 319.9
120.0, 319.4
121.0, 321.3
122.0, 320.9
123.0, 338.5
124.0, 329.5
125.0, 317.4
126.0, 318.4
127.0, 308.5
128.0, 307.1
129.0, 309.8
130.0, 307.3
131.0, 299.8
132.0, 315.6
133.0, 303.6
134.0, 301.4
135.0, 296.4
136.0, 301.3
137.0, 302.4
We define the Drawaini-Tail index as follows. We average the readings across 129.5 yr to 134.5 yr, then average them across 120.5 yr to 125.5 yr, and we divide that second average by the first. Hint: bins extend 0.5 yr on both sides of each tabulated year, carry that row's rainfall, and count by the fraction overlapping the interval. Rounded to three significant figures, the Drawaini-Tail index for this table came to 1.07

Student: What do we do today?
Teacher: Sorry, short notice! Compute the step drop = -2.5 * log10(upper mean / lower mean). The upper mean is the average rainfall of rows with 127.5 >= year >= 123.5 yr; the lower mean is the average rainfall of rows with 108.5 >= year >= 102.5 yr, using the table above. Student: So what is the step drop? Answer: 0.10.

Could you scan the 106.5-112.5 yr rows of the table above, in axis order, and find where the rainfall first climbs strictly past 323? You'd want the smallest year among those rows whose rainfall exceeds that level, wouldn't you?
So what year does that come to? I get 107.0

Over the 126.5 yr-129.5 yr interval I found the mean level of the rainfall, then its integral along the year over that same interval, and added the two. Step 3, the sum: 1234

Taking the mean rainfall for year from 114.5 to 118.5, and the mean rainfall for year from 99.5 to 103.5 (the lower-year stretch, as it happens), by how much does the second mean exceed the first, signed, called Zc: 31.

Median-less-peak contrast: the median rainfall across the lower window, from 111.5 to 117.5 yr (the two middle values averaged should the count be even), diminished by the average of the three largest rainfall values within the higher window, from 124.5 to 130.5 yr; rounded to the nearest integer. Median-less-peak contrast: 9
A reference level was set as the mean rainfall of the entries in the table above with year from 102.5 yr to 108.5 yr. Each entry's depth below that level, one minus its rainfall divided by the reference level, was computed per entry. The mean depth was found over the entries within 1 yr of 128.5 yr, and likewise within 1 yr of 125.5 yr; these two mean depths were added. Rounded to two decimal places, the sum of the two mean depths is 0.21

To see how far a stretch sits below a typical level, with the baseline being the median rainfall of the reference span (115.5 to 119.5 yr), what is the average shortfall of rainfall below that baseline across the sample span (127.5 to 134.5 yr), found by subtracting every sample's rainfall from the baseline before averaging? 10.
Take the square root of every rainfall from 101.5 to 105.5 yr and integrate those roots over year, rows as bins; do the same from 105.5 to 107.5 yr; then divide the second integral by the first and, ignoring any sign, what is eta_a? 0.5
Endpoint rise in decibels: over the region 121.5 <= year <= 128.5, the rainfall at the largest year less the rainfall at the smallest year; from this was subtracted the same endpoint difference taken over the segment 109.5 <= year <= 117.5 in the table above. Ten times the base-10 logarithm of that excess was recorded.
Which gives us 8.3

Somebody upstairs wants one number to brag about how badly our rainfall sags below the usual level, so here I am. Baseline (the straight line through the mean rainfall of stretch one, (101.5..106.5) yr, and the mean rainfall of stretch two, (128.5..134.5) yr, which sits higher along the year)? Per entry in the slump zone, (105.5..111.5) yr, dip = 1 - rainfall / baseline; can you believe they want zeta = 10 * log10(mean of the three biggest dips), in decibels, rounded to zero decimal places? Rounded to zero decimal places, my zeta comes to -20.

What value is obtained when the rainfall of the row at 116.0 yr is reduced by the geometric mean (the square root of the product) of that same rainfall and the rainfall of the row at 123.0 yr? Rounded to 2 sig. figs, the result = -12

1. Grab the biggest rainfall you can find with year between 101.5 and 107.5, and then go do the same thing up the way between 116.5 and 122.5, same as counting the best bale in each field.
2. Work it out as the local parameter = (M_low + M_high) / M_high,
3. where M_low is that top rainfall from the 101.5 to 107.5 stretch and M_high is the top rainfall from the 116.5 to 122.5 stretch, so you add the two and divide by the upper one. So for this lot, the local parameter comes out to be 2.14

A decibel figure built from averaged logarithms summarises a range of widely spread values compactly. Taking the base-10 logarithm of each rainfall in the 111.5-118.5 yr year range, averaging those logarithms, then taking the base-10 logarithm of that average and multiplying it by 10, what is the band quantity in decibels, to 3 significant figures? 4.00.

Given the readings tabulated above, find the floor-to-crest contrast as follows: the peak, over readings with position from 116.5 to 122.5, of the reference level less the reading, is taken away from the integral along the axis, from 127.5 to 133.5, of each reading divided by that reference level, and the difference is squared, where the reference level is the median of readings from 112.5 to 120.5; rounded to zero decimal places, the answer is 2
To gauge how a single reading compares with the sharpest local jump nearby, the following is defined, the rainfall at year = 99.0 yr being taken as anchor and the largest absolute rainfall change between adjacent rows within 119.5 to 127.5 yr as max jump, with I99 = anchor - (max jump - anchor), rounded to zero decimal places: 694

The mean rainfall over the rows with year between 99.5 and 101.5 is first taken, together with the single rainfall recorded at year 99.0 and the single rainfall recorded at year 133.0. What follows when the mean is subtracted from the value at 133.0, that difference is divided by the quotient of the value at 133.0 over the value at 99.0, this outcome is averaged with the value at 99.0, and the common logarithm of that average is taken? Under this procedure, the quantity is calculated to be 2.18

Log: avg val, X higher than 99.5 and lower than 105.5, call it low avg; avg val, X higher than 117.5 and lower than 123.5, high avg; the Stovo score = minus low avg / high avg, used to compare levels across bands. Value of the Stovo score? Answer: -1.09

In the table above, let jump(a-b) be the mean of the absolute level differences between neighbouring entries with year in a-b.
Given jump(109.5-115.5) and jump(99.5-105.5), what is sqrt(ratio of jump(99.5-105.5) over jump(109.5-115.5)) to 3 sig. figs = 1.10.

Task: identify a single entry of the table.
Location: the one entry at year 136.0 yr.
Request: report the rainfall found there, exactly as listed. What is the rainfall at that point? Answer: 301.3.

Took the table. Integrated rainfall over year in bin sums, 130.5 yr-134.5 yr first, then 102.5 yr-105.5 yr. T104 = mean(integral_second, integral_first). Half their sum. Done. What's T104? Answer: 1141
